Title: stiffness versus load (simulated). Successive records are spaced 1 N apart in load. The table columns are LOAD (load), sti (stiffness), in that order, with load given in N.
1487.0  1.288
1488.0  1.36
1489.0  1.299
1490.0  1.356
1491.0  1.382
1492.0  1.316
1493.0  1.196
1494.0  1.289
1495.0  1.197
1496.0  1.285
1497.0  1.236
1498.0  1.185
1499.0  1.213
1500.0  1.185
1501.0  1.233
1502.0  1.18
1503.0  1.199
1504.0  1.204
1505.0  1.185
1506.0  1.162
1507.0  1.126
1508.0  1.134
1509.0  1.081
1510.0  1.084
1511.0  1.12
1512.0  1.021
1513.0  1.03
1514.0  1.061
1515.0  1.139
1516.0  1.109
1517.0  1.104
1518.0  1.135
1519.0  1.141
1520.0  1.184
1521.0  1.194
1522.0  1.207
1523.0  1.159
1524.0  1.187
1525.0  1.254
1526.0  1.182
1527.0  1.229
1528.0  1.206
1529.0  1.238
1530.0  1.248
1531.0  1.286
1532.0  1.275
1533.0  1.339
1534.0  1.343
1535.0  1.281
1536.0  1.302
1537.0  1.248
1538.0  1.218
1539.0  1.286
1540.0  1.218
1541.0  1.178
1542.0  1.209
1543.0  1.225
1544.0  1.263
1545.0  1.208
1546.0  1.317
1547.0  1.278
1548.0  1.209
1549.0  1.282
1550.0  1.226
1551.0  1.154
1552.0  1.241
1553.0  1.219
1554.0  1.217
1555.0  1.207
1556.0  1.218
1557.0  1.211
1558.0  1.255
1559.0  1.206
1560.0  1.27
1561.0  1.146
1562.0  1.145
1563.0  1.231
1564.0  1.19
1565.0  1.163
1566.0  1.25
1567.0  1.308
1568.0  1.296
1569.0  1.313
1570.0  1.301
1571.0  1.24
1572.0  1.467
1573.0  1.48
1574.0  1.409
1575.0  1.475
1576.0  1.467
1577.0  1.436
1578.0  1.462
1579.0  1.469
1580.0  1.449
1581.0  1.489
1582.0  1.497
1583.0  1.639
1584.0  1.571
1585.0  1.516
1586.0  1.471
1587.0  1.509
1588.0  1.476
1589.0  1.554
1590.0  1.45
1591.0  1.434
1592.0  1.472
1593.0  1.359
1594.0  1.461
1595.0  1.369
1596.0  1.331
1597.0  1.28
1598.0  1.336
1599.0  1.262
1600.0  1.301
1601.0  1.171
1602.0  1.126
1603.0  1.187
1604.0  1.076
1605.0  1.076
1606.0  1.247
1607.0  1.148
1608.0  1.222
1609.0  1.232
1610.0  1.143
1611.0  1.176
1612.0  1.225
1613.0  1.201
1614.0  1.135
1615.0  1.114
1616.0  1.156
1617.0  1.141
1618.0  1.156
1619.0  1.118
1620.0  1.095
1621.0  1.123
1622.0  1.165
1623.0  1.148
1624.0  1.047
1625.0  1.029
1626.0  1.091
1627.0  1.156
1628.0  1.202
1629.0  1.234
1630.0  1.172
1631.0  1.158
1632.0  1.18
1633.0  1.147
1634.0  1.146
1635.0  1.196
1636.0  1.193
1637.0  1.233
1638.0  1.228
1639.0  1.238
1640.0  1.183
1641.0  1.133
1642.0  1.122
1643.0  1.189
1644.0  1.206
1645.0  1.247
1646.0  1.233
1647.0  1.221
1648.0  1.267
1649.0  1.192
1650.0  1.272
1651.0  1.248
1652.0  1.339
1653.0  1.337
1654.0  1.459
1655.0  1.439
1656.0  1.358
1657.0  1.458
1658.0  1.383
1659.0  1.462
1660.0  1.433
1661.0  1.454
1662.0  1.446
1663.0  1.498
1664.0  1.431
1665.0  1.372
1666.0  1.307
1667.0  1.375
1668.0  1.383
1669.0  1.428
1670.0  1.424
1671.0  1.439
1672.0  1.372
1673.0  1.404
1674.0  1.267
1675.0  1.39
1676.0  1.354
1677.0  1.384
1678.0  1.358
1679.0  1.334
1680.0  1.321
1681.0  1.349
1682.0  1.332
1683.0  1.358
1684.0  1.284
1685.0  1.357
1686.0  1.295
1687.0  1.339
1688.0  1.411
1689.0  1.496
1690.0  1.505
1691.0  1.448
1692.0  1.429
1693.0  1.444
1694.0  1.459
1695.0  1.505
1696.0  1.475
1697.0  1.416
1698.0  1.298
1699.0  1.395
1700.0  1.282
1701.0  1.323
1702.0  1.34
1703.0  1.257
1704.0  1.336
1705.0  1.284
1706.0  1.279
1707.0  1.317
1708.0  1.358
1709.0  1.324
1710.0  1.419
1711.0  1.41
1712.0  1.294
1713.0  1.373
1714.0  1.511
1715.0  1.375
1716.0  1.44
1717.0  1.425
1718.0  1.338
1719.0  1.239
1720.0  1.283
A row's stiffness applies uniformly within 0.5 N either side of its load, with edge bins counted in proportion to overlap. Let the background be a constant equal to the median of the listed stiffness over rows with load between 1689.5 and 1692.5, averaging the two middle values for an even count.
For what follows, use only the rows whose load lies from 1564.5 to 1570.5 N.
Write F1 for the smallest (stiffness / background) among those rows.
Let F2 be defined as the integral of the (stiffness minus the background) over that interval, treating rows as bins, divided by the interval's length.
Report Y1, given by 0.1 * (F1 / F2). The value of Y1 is -0.5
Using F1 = 0.80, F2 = -0.18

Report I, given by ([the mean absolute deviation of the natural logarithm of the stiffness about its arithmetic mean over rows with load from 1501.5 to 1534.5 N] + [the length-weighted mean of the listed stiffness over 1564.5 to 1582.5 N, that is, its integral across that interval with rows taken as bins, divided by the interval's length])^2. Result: 2.07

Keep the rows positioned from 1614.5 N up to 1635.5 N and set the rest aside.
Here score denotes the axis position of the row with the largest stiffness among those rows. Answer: 1629.0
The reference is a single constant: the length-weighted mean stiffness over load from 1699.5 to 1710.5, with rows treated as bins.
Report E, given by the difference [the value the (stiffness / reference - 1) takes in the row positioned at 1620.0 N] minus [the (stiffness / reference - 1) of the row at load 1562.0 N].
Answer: -0.038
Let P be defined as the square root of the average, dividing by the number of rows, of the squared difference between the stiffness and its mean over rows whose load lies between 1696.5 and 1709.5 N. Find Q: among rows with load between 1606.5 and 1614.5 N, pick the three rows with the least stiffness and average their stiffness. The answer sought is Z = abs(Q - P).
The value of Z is 1.10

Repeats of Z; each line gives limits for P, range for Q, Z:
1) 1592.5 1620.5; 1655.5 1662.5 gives 1.29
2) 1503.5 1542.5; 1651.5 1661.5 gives 1.27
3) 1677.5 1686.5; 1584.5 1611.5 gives 1.07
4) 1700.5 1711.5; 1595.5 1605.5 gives 1.04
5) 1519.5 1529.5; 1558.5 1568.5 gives 1.12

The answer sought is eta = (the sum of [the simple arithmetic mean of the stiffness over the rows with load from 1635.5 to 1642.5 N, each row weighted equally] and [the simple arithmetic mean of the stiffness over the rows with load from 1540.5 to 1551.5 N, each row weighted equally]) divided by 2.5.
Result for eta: 0.97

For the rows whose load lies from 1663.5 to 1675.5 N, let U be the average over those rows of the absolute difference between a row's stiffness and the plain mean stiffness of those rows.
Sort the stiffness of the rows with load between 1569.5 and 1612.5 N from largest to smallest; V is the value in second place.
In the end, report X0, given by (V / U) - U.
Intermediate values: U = 0.037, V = 1.571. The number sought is 43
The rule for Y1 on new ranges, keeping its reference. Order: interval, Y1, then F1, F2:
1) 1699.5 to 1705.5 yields -0.6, 0.87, -0.14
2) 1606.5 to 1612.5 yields -0.3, 0.79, -0.26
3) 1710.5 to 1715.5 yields -1.6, 0.89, -0.06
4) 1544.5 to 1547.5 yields -0.5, 0.83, -0.18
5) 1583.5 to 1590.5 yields 1.7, 1.00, 0.06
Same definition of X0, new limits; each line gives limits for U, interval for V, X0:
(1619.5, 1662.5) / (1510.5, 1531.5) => 13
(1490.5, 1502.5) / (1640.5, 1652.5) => 25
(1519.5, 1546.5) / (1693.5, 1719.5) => 36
